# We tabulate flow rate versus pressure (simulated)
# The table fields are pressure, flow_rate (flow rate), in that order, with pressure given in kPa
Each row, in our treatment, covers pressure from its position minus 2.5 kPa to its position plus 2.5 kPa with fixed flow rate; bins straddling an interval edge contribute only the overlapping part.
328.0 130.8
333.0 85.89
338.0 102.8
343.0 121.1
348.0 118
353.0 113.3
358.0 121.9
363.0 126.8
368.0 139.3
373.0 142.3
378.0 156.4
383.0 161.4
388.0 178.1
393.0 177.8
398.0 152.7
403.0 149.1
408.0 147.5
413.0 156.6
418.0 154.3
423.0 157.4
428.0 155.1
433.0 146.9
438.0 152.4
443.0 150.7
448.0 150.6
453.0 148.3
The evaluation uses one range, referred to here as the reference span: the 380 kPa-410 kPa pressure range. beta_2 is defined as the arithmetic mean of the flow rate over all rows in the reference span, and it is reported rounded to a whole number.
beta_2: 161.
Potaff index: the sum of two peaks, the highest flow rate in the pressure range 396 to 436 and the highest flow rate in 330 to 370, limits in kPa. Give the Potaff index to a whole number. 297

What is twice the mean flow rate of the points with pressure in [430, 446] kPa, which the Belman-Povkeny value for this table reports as 300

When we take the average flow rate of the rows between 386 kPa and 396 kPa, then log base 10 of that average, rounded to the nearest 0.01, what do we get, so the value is 2.25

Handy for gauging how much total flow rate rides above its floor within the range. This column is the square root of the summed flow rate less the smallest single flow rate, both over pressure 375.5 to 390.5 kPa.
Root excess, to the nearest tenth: 18.4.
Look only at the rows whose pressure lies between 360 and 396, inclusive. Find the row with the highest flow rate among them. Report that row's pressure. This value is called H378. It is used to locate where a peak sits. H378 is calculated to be 388.0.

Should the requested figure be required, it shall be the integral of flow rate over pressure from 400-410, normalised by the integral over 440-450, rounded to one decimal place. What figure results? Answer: 1.0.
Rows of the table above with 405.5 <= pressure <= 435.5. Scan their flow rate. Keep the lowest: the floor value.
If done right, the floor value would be 146.9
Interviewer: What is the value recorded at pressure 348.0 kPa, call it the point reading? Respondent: 118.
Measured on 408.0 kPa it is 147.5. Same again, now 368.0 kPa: 139.3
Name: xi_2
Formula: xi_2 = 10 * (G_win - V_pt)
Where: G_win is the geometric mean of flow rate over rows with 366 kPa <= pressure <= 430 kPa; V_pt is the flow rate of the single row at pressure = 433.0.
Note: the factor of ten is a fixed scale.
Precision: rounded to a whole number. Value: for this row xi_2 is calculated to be 87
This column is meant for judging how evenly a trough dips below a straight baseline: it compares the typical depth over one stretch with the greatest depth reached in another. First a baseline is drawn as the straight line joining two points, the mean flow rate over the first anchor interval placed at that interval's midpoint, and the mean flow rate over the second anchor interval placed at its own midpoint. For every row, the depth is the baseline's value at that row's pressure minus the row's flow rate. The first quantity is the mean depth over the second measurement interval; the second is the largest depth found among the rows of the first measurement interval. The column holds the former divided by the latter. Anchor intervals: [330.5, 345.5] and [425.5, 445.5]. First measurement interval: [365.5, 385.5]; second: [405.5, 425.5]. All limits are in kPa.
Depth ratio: 0.6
